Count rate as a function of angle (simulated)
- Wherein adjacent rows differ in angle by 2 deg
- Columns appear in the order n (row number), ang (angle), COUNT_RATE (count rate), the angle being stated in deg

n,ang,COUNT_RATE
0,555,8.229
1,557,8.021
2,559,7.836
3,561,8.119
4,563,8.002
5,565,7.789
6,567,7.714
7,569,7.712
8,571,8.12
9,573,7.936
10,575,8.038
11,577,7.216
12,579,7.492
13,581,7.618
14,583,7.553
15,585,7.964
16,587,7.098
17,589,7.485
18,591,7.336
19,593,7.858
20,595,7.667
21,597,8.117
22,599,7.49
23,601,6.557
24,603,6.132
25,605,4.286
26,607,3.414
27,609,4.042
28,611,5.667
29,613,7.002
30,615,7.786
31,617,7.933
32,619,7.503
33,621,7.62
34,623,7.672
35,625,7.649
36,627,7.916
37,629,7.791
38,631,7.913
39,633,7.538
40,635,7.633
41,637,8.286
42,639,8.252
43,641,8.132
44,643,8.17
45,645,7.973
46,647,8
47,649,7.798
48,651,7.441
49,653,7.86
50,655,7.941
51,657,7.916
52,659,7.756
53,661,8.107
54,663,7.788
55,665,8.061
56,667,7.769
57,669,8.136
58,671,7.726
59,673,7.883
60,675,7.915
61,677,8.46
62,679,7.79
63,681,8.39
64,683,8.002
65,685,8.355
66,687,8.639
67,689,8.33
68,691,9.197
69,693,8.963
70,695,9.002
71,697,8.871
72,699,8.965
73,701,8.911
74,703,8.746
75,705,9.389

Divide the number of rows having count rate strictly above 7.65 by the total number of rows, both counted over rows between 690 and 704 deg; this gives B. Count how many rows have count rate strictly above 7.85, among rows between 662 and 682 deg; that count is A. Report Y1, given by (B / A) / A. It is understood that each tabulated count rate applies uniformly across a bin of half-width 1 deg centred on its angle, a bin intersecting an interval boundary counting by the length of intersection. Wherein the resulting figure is 0.03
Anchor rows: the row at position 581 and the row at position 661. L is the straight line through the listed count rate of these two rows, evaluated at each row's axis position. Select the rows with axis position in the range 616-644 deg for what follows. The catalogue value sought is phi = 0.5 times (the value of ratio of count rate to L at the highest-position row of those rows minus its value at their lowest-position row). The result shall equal 0.00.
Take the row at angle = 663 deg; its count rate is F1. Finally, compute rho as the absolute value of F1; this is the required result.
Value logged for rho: 7.79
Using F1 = 7.788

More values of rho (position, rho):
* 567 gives 7.71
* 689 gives 8.33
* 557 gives 8.02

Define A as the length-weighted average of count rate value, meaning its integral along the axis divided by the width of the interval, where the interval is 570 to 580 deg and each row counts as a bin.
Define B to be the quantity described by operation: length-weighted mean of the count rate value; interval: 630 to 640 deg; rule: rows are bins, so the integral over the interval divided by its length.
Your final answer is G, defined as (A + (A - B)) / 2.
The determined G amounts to 3.8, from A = 7.8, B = 7.9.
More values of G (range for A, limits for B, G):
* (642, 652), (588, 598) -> 4.0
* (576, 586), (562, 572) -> 3.6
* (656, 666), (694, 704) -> 3.5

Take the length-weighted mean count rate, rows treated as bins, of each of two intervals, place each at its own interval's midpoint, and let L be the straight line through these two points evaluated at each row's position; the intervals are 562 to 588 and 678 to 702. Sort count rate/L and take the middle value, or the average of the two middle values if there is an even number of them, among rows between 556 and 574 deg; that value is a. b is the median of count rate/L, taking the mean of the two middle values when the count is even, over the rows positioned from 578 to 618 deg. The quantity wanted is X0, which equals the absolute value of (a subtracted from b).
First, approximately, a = 1.03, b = 0.952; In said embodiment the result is 0.081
